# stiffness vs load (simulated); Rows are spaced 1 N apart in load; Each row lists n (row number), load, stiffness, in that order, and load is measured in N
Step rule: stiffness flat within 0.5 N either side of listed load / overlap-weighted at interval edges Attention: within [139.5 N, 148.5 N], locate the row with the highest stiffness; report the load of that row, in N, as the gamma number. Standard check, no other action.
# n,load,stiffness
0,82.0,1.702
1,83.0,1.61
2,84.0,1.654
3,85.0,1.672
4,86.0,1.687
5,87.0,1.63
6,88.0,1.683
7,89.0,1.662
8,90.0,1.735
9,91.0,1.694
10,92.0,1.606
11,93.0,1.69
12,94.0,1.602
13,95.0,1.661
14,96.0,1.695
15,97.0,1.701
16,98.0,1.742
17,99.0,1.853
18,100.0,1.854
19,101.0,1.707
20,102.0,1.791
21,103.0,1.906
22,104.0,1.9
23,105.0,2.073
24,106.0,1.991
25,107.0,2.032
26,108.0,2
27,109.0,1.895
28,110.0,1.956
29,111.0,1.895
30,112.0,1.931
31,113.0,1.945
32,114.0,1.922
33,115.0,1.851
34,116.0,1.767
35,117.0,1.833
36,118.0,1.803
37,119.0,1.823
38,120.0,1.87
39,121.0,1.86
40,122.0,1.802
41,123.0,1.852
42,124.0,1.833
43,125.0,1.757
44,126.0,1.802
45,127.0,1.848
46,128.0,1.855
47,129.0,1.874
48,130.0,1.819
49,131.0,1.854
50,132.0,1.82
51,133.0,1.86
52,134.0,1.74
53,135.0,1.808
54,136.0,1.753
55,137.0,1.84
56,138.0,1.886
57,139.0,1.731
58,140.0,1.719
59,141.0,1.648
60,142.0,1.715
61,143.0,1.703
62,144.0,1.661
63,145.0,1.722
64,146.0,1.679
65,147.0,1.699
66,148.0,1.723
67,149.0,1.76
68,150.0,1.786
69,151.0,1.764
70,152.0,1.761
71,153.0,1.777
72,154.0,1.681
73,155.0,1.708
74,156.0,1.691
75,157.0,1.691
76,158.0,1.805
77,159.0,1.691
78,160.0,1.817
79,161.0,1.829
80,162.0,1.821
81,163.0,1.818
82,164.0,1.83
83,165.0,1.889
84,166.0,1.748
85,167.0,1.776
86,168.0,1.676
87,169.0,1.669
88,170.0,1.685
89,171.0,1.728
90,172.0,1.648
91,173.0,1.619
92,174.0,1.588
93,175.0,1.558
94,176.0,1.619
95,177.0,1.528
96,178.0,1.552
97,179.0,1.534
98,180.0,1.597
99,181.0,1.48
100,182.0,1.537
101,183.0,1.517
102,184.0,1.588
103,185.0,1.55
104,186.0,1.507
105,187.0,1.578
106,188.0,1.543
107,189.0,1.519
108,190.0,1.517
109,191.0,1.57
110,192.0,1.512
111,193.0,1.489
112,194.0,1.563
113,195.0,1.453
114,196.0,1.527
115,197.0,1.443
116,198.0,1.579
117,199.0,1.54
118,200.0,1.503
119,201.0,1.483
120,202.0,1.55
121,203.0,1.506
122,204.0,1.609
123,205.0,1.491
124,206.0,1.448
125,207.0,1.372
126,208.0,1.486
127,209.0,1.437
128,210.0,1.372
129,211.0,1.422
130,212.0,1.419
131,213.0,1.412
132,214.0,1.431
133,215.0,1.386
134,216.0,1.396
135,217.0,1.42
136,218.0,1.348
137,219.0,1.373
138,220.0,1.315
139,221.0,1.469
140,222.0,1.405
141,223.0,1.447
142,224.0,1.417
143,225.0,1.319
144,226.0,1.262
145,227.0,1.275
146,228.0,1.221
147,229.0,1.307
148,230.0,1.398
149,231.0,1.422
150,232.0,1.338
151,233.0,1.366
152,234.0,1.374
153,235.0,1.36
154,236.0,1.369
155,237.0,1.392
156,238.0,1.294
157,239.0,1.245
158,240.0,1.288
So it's 148.0 N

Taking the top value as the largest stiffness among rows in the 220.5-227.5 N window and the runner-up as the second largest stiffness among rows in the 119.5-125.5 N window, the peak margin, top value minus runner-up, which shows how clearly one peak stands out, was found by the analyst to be -0.391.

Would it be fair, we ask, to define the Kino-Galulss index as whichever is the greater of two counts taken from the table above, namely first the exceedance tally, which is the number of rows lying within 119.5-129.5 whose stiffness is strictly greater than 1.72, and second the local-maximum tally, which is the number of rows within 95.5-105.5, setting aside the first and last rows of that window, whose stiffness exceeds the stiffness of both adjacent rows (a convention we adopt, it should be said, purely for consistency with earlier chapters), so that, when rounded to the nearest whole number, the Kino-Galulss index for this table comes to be 10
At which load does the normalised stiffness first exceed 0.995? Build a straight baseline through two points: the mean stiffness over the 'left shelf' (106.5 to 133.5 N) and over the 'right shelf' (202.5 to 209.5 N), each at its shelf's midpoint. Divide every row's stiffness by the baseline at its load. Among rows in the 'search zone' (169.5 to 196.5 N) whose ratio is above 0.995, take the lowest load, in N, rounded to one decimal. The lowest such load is 170.0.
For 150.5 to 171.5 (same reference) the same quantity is 151.0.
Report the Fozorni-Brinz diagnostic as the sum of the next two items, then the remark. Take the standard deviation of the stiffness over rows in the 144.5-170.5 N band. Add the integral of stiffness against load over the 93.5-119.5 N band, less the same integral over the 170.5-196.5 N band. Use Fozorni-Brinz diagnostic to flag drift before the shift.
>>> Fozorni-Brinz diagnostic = 7.8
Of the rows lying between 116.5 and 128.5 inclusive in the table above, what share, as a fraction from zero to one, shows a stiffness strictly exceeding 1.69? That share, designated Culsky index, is 1.0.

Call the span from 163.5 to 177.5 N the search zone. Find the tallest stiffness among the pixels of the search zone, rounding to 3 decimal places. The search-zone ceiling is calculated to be 1.889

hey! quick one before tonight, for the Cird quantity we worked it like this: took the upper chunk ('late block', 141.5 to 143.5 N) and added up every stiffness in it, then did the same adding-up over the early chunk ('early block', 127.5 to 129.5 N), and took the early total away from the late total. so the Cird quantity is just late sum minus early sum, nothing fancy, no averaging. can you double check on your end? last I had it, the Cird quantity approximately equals -0.31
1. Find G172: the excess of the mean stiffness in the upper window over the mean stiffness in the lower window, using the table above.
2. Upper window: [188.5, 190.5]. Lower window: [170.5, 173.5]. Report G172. -0.15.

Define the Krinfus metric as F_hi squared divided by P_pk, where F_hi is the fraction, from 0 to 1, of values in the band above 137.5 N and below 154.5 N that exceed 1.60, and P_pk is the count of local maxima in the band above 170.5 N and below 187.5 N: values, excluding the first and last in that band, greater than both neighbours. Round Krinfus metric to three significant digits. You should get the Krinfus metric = 0.200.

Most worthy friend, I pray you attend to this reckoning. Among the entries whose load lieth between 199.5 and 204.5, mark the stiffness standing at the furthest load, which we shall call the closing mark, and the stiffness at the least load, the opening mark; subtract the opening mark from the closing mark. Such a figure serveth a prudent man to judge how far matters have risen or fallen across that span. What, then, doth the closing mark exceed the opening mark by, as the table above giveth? 0.11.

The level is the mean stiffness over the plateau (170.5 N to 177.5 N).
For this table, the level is 1.61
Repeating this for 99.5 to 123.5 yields 1.89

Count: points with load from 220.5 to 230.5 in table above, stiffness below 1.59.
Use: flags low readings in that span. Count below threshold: 10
